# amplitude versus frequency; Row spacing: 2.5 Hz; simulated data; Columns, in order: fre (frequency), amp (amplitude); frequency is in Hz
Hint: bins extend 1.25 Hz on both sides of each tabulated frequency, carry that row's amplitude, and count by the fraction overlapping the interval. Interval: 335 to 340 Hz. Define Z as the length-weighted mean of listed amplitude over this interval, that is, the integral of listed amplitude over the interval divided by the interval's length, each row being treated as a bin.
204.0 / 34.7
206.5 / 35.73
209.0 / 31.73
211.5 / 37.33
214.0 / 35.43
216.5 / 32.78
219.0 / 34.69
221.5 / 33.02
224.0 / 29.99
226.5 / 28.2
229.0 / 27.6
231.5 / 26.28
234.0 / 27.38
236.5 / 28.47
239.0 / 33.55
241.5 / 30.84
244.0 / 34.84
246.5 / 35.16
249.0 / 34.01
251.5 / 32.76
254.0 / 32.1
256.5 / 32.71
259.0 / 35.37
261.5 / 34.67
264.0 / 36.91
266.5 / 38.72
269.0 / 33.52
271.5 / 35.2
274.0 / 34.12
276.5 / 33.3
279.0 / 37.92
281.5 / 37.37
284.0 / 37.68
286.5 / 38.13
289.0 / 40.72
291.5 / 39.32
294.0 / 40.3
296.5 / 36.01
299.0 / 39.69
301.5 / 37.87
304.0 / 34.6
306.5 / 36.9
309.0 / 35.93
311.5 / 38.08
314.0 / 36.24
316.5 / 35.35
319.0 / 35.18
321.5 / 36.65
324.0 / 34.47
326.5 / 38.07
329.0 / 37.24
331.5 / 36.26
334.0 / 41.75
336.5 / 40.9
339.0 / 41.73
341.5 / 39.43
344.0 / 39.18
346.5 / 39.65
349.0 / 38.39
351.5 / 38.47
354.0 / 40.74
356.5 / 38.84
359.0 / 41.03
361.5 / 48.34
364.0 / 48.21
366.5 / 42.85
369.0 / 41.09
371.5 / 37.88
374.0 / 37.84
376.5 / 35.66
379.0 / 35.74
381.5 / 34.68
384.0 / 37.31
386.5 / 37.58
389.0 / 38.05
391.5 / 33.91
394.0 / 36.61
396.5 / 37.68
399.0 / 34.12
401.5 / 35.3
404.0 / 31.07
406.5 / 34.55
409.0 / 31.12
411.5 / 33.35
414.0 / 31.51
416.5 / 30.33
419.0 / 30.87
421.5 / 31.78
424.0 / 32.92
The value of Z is 41.3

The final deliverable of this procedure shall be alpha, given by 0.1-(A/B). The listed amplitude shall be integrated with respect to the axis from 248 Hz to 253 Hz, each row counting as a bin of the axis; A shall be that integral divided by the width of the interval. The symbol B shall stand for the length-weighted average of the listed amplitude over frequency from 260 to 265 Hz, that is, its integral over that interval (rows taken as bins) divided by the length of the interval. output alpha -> -0.83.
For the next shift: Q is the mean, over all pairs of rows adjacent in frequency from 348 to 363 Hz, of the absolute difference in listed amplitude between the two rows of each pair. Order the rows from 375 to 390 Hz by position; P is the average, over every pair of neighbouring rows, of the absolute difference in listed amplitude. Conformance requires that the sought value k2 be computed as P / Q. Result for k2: 0.3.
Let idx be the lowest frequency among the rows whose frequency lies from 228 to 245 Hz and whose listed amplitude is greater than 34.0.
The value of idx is 244.0 Hz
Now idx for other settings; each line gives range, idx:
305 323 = 306.5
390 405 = 394.0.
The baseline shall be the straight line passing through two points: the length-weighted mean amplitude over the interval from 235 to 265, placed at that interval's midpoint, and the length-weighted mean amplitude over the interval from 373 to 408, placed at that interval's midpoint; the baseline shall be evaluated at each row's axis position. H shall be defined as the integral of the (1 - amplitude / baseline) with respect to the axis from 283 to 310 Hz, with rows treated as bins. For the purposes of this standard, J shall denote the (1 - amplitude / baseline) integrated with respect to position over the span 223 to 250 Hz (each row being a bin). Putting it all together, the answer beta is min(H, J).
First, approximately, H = -3.0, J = 2.1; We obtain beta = -3.0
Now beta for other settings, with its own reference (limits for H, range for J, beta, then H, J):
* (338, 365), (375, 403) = -4.8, -4.8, -0.3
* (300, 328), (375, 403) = -1.6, -1.6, -0.3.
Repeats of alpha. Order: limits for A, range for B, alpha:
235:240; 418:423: -0.88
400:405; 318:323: -0.83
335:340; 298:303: -0.97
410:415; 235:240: -0.96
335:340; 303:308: -1.05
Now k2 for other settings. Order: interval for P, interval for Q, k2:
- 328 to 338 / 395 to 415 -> 0.9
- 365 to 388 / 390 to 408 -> 0.5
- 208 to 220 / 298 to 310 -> 1.4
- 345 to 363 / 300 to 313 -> 1.2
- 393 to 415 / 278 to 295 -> 2.5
